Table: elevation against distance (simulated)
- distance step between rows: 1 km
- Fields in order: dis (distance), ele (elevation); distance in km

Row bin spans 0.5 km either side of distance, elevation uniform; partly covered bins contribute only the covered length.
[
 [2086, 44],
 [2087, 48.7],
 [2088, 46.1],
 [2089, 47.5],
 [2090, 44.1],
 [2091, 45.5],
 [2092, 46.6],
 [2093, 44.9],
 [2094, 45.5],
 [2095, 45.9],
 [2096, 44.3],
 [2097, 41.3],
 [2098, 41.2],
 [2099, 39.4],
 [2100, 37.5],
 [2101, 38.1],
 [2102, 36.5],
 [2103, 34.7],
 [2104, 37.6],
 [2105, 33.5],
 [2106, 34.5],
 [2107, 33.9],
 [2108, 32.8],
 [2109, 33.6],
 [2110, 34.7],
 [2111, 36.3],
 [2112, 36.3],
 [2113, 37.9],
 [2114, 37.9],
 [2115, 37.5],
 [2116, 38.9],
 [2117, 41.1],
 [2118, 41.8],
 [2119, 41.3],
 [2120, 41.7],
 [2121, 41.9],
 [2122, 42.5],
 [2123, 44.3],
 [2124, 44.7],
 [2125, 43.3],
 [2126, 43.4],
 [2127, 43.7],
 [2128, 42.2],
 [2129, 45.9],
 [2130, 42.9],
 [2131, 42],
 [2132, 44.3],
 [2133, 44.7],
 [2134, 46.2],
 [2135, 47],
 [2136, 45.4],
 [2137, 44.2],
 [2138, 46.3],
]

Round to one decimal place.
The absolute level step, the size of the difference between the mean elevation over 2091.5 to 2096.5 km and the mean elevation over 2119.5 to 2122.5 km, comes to 3.4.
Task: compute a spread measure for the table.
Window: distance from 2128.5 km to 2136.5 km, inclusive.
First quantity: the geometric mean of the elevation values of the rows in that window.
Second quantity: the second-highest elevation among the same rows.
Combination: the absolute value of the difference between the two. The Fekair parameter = 1.4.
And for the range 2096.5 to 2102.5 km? 2.2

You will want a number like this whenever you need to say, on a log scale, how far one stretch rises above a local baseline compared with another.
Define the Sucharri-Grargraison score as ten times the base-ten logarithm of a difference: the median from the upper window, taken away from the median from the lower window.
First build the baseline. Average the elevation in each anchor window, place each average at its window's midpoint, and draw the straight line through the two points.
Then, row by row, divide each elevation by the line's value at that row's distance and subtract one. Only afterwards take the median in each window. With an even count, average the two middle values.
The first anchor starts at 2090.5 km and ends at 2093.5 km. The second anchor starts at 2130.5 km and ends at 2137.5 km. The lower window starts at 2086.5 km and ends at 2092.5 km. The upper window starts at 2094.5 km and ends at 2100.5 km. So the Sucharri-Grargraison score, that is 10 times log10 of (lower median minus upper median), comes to -9.6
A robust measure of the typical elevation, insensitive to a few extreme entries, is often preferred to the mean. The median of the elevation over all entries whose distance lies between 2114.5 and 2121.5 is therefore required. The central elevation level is 41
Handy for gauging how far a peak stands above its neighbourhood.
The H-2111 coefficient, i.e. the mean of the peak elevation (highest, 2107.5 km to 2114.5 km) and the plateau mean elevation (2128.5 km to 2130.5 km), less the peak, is 3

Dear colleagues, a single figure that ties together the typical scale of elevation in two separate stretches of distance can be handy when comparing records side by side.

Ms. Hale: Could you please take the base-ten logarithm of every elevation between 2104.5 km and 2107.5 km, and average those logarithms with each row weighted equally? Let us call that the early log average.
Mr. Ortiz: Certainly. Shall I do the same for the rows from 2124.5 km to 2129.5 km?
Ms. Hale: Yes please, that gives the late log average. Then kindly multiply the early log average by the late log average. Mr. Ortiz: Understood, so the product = 2.51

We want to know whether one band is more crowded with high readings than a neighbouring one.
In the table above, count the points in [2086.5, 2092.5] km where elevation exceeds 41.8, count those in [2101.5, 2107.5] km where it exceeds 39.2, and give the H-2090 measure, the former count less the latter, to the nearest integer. 6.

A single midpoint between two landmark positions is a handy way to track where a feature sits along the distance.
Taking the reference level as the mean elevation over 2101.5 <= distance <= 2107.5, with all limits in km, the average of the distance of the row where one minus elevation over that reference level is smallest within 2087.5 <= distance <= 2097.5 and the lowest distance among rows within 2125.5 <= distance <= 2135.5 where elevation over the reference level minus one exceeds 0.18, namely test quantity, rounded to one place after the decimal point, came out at 2107.5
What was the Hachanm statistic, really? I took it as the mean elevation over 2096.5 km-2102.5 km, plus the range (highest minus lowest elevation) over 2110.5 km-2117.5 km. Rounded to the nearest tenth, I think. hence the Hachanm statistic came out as 43.8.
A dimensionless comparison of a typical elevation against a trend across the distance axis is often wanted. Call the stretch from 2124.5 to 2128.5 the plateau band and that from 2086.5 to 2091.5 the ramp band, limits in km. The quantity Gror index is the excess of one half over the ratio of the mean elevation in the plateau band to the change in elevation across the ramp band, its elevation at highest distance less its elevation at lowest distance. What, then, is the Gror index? 14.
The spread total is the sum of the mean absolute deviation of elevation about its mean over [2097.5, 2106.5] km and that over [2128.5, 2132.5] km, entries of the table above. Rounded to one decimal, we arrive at 3.3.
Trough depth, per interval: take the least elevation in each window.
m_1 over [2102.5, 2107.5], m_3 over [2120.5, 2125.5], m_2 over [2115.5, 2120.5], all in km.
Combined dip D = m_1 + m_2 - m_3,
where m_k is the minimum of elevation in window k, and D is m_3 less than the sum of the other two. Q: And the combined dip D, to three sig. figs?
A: 30.5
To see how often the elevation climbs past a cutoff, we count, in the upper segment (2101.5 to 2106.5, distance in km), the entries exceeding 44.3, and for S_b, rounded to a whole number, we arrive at 0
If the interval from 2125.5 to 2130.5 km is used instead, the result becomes 1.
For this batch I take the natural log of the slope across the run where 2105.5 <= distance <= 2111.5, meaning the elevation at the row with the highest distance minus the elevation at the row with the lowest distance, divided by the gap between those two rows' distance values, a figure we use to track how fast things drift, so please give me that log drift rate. -1.0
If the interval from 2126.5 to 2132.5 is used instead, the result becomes -2.1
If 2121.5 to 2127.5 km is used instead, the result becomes -1.4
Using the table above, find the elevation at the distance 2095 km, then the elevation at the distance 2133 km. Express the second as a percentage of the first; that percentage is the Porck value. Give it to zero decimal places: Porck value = 97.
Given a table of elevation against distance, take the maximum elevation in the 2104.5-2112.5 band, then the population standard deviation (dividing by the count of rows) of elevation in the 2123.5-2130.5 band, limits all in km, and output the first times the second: 41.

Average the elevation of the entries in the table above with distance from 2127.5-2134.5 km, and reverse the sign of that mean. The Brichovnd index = -44.0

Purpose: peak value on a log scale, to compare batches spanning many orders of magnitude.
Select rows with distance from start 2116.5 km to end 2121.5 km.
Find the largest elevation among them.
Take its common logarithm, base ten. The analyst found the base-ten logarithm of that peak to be 1.62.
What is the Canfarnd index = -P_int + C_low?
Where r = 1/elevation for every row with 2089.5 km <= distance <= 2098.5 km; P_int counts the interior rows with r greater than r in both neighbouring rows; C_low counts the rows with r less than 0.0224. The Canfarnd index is 4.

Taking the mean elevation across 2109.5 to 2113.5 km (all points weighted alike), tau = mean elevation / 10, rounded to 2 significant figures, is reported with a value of 3.6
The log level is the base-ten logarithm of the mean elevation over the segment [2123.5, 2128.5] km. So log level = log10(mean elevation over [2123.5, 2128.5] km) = 1.638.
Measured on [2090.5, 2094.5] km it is 1.659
